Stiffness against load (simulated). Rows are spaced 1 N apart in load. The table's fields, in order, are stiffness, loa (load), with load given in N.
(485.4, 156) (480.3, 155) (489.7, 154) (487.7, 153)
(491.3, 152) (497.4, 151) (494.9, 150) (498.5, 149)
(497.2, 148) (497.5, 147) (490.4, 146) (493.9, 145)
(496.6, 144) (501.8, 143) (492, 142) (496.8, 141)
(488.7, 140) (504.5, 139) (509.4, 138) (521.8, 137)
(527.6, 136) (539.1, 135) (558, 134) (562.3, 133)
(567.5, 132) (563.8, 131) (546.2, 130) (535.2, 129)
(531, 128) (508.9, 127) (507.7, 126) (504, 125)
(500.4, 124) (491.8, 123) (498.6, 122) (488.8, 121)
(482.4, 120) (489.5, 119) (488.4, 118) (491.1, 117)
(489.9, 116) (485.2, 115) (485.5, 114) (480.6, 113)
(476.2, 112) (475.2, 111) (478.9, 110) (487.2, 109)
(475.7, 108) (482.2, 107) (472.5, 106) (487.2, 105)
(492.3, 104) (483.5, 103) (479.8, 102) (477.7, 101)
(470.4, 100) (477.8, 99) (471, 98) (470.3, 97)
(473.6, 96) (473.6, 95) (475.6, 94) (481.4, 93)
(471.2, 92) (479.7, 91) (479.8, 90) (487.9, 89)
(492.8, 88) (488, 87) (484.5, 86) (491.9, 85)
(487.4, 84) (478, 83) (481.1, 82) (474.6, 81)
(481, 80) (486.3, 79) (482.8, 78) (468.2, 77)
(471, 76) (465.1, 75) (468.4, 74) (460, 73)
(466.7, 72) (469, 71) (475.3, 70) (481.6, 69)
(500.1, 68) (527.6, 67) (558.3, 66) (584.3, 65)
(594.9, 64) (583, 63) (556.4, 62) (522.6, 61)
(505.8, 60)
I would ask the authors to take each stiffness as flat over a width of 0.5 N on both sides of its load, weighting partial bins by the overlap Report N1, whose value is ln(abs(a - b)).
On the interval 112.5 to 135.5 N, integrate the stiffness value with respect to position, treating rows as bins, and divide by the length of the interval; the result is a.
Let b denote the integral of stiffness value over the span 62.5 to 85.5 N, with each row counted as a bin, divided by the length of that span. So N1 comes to 2.75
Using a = 513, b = 497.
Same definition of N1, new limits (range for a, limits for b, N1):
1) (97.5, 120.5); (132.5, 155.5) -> 3.15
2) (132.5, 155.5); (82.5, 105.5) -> 3.20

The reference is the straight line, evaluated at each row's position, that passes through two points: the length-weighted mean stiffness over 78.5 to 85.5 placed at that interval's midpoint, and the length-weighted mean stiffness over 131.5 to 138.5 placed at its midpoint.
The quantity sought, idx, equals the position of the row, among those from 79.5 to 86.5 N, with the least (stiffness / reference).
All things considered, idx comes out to 81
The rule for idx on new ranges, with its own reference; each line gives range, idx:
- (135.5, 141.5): 140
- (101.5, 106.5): 106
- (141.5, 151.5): 146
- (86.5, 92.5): 92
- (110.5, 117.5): 112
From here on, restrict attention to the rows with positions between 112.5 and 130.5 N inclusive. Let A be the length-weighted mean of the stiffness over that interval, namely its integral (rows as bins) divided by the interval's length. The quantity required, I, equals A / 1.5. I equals 334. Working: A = 500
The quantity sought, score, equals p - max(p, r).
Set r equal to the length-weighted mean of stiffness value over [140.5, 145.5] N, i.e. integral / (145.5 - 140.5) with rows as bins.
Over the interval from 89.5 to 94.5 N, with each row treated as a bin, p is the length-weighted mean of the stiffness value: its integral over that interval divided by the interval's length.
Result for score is -19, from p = 478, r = 496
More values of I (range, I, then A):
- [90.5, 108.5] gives 318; 478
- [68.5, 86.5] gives 318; 476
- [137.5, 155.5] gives 330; 495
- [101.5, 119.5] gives 322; 483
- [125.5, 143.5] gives 350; 526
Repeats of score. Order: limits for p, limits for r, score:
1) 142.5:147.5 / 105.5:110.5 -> 0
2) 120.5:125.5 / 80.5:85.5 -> 0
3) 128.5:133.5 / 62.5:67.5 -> -15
